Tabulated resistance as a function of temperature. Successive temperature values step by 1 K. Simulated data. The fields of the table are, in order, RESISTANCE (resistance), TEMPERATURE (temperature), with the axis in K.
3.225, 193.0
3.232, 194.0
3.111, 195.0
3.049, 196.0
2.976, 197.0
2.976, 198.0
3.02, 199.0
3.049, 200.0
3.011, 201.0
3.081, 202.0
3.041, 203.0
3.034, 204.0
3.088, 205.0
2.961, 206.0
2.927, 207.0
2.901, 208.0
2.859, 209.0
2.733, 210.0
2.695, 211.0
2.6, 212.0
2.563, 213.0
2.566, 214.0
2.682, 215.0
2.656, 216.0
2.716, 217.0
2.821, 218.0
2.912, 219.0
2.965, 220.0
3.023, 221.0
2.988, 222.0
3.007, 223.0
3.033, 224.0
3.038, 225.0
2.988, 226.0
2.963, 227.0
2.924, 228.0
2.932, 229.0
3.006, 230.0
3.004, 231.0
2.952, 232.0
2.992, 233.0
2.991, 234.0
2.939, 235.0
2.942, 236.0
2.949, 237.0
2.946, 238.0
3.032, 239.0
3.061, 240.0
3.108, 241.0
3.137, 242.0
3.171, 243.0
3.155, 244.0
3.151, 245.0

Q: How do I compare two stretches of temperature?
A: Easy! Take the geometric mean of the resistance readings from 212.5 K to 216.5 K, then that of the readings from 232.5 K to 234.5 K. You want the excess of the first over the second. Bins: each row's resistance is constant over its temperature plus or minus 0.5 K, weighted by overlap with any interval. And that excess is -0.38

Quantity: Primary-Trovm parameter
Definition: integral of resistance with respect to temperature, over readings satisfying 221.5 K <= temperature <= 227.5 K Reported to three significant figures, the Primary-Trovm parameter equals 18.0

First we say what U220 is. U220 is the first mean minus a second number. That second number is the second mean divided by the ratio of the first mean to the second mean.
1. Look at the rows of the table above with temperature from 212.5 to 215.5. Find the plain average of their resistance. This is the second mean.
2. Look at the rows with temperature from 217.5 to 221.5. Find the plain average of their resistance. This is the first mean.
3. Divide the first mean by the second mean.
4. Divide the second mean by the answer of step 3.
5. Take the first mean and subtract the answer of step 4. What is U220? 0.62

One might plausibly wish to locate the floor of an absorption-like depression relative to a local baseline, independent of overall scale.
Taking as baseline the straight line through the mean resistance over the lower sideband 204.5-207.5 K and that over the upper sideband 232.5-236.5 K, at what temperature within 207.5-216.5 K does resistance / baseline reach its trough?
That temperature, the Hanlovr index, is 213.0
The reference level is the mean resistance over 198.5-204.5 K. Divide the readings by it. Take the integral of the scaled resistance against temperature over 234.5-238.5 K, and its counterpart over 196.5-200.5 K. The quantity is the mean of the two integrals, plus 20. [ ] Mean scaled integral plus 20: 23.9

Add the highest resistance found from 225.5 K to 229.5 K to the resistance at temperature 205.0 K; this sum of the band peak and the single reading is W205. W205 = 6.08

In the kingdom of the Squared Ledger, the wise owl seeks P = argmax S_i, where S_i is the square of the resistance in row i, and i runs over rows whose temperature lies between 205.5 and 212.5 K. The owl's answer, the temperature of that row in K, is 206.0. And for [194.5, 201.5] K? 195.0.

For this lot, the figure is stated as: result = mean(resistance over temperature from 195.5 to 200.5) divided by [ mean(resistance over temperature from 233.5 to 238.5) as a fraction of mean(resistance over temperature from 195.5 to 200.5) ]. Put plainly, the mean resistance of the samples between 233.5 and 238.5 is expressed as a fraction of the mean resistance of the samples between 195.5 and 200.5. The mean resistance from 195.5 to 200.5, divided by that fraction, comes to 3.08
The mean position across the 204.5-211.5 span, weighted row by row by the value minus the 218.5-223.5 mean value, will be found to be 210.5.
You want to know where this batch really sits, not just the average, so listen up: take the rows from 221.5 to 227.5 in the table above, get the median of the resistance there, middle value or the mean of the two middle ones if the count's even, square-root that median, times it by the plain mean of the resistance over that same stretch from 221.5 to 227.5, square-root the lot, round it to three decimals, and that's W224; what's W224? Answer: 2.280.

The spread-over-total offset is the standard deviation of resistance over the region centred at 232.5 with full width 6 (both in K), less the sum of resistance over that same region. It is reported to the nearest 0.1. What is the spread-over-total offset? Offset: -17.9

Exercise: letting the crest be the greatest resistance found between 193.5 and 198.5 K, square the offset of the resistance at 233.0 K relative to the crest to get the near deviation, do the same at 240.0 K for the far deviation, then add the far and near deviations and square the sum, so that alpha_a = 0.0075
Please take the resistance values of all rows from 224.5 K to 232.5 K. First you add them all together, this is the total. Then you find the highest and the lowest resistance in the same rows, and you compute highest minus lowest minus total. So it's -23.7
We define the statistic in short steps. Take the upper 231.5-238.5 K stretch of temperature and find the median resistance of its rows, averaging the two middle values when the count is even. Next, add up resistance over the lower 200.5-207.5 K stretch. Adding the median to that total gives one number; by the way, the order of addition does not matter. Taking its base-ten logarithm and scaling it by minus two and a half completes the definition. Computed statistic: -3.45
